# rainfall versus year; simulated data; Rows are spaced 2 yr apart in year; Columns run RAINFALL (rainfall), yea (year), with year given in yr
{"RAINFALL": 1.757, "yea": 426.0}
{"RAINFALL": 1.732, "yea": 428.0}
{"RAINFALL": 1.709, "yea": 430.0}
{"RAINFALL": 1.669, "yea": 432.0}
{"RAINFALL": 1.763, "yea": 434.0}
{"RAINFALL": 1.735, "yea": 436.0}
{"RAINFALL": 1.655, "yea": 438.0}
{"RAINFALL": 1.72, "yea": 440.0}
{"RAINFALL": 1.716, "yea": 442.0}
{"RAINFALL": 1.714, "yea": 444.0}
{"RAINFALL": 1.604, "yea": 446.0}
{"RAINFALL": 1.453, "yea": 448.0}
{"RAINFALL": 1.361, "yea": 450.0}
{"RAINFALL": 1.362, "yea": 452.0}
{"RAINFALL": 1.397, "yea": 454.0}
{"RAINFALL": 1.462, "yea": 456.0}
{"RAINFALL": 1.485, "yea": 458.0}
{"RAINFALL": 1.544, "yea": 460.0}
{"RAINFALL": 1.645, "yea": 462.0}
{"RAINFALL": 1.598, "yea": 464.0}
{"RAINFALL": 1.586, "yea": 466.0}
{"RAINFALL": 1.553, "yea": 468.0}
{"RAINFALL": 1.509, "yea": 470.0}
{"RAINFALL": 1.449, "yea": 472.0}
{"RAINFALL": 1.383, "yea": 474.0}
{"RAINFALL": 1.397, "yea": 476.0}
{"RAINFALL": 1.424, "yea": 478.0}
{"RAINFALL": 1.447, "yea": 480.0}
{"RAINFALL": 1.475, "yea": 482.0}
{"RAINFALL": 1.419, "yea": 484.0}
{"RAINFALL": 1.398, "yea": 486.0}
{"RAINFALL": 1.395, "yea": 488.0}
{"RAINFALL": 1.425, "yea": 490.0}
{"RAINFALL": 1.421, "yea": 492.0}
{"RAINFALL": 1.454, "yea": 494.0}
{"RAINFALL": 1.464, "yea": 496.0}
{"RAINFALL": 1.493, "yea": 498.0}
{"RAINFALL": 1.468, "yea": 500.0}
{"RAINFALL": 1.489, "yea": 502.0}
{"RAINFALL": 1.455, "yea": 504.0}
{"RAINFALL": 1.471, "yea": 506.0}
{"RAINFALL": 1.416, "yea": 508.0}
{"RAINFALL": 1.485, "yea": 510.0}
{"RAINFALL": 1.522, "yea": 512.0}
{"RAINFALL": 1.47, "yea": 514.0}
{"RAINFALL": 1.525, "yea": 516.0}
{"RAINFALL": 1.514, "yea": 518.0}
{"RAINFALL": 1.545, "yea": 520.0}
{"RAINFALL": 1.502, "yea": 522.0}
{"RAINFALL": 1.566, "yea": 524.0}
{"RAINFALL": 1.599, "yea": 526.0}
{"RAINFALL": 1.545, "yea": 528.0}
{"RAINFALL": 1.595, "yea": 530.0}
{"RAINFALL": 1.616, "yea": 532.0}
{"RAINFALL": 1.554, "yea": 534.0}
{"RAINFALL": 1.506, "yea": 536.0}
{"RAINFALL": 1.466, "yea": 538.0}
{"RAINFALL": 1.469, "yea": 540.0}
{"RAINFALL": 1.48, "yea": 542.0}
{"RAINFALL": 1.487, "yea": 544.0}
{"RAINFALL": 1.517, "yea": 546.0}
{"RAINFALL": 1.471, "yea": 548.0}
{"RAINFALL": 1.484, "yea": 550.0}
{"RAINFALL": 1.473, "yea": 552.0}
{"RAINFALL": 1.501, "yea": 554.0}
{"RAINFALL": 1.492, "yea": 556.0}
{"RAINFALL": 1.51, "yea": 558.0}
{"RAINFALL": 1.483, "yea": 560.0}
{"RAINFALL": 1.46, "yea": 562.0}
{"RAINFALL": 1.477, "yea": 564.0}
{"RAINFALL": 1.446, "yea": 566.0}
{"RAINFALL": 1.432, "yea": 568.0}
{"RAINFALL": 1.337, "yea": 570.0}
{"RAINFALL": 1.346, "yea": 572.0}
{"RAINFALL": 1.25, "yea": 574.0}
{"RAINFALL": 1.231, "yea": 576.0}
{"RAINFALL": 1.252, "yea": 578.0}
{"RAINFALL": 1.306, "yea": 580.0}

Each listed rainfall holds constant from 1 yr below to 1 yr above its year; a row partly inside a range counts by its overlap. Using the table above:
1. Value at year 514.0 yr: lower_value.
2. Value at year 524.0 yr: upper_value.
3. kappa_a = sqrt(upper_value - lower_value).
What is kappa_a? 0.31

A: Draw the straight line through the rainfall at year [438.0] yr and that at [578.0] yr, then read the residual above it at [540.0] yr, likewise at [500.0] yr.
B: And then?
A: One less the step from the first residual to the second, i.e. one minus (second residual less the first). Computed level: 1.12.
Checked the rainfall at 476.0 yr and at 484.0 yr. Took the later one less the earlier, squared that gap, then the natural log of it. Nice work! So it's -7.6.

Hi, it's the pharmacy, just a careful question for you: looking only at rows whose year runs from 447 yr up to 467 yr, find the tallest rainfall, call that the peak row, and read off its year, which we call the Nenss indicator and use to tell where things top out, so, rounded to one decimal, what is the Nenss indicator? 462.0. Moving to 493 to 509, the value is 498.0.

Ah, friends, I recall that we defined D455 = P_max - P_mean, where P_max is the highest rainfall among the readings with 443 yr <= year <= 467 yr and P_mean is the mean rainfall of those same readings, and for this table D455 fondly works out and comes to 0.196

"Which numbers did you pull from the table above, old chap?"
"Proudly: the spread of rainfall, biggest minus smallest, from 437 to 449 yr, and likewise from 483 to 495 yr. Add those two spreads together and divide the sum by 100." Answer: 0.0033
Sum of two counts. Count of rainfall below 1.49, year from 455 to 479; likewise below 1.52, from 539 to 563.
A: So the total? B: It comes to 18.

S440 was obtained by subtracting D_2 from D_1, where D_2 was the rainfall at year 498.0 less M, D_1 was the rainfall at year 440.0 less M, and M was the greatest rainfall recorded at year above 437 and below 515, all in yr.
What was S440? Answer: 0.23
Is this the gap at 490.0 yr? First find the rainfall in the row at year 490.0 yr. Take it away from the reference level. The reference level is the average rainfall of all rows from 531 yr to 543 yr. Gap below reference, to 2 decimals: 0.09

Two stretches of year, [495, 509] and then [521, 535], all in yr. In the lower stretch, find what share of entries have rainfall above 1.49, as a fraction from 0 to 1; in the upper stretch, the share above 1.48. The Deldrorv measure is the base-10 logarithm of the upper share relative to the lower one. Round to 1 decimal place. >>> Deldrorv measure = 0.8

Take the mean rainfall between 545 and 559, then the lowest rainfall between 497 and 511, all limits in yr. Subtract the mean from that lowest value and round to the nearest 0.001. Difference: -0.077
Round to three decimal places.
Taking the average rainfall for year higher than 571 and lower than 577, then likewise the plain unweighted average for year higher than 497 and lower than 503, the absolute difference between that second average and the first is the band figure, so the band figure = 0.208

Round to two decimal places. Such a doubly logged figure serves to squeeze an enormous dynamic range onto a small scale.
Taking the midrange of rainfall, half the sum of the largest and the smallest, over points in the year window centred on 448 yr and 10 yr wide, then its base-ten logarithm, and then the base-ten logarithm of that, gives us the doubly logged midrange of -0.73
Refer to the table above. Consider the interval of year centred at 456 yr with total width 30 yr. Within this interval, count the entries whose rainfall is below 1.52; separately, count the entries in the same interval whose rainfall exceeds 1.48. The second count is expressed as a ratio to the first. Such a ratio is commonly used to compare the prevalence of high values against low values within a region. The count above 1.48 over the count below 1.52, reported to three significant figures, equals 1.43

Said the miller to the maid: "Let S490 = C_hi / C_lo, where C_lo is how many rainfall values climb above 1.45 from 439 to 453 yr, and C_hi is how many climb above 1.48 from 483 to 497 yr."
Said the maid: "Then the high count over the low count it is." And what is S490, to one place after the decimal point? 0.0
